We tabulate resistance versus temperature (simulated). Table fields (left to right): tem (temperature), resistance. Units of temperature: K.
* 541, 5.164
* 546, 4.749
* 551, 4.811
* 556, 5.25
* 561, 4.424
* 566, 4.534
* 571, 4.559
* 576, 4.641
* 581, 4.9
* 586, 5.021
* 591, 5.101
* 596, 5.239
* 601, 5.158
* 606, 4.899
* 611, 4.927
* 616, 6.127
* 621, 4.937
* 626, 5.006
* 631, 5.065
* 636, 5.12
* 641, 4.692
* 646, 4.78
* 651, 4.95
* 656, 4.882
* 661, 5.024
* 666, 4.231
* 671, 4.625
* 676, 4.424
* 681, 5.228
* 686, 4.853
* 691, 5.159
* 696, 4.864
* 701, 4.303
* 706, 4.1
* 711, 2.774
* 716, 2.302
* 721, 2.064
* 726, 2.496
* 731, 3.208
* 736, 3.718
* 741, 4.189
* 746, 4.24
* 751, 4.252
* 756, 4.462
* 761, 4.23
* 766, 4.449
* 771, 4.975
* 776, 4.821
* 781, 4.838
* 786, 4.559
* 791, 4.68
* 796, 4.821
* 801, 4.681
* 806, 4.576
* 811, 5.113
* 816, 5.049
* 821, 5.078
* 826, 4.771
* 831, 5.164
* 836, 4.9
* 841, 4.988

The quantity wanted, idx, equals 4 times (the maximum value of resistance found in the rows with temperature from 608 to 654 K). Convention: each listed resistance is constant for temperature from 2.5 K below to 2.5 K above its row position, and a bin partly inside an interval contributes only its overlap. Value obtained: 24.5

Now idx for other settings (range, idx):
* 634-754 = 20.9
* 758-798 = 19.9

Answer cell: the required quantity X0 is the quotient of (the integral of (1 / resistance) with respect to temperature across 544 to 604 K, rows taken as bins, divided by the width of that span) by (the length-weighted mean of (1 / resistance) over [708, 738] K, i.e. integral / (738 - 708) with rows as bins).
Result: 0.5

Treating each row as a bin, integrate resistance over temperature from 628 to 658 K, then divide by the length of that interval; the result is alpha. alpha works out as 4.9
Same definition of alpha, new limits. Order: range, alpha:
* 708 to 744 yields 3.0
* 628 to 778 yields 4.3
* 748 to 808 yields 4.6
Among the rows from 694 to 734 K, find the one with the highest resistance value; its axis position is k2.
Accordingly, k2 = 696 K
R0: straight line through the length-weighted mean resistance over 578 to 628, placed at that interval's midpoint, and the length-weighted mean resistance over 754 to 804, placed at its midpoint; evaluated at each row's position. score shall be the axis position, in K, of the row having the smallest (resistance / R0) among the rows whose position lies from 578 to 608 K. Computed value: 581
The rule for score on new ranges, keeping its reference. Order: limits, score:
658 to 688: 666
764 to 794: 766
